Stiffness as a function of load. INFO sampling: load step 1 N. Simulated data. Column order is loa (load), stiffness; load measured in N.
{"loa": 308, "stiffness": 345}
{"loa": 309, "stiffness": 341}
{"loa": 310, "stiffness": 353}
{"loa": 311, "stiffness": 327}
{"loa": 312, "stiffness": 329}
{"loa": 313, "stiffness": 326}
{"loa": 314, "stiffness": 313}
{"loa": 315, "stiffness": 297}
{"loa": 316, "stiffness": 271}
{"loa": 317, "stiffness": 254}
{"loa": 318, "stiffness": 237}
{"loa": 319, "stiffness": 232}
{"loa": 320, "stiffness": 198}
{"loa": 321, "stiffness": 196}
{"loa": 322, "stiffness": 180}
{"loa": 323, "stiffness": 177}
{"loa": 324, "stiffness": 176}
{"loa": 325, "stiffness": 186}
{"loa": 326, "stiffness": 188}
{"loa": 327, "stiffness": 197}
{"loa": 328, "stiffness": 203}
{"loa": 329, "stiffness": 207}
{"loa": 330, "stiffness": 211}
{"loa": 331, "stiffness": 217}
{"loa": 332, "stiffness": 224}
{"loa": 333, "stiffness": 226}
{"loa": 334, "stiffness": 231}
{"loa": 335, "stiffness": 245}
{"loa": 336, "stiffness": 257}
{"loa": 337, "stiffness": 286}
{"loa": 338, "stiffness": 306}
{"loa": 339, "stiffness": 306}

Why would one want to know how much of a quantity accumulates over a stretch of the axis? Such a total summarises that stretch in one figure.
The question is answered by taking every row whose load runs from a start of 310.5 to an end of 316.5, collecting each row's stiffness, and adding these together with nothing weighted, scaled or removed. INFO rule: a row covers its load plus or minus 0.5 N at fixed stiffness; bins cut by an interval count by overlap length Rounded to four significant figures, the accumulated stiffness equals 1863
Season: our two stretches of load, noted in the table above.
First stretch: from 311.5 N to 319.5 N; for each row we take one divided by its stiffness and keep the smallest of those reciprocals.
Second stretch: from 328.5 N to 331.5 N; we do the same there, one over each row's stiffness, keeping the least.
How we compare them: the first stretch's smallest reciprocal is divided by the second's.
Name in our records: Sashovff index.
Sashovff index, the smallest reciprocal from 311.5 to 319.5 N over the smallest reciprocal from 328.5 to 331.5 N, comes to 0.66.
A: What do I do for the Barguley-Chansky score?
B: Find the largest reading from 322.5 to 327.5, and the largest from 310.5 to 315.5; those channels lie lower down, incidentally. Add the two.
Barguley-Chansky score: 526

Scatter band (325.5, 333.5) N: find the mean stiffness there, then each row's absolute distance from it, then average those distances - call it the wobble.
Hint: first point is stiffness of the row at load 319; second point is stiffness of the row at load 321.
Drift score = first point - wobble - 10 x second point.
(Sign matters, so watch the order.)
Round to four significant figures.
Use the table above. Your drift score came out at -1738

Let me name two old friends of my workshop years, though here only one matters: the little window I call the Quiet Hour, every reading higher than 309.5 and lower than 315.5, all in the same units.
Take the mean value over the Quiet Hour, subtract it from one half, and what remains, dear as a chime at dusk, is -324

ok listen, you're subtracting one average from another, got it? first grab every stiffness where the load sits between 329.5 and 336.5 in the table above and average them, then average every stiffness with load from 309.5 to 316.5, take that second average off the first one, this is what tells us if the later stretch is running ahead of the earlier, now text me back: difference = -86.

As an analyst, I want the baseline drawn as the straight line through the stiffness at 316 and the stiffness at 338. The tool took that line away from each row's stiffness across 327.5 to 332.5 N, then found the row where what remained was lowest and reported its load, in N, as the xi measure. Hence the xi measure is 328 N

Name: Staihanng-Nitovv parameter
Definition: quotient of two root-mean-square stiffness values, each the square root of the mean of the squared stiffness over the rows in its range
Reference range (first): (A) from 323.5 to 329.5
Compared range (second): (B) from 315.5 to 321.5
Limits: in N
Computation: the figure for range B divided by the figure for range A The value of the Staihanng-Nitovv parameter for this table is 1.2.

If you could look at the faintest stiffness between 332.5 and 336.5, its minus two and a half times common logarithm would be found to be -5.89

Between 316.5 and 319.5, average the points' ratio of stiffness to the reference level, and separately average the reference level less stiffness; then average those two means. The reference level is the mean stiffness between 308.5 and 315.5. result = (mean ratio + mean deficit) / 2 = 43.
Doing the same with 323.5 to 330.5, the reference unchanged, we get 66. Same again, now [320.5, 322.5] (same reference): 70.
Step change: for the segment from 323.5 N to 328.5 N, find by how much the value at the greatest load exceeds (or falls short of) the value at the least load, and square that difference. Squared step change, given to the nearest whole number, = 729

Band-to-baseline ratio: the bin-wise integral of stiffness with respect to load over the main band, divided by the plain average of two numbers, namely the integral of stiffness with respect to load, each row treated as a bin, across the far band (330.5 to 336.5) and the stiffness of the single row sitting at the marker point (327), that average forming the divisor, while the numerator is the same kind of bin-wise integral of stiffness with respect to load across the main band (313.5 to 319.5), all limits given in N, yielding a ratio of 2.01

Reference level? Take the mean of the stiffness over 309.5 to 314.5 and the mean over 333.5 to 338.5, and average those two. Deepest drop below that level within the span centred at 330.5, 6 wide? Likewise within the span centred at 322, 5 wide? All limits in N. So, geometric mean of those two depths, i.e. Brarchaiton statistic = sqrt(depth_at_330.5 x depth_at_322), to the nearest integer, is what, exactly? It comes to 107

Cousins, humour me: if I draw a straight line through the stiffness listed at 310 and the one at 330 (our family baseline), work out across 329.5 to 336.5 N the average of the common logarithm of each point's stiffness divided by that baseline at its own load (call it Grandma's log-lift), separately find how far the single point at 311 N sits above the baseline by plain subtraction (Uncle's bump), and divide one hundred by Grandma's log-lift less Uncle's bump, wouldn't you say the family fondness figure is 5.3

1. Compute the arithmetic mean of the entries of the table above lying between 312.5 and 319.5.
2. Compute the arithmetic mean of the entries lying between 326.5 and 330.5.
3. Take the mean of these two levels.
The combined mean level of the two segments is 240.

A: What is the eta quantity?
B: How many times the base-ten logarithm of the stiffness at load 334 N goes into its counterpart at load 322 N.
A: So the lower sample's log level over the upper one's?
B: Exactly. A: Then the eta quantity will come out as 0.95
